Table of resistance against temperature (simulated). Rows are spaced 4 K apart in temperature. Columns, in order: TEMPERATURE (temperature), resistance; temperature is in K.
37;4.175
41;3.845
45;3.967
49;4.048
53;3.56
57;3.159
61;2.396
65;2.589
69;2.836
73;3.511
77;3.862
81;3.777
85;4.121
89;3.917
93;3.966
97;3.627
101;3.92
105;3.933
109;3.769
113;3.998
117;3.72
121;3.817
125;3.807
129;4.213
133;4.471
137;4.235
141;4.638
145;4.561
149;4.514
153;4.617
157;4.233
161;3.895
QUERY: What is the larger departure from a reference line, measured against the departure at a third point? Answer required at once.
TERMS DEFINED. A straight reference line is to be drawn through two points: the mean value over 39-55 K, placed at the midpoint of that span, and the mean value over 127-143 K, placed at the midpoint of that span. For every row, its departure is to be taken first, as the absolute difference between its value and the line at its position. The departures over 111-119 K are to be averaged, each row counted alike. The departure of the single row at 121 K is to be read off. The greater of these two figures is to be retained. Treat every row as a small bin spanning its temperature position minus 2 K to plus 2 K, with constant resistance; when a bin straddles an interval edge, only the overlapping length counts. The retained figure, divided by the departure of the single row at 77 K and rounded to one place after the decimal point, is 2.8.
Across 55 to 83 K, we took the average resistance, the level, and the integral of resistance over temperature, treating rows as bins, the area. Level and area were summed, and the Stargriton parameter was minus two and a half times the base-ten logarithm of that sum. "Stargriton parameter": -4.91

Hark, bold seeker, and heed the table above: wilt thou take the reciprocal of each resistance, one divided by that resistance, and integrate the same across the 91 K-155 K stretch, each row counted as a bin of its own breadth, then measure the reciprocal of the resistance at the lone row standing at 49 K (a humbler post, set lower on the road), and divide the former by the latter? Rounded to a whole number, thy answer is 63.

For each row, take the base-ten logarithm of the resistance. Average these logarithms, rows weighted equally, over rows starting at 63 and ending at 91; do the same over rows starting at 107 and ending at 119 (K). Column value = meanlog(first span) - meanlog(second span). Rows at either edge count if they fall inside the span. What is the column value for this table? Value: -0.042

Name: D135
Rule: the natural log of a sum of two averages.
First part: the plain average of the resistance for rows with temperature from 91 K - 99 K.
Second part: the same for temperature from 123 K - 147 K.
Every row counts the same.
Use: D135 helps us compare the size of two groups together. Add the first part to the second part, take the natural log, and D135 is 2.09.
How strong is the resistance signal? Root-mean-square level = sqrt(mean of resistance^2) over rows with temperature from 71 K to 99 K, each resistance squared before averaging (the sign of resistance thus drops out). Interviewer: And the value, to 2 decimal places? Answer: 3.83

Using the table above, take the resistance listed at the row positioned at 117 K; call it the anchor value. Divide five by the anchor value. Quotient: 1.34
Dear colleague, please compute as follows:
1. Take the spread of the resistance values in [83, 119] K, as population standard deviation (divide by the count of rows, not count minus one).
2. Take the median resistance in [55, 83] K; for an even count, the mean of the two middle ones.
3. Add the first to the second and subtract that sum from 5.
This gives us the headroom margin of 1.7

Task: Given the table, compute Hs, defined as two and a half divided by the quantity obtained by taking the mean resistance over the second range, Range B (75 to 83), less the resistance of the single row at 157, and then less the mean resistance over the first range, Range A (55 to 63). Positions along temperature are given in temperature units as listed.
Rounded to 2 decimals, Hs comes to -0.78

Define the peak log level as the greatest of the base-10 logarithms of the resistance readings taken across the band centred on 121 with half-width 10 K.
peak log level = 0.625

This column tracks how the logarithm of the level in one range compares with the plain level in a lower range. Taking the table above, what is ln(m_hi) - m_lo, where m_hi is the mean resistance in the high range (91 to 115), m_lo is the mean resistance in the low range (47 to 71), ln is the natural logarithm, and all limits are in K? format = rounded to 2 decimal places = -1.75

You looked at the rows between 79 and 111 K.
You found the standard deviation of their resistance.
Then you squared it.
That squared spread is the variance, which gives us 0.02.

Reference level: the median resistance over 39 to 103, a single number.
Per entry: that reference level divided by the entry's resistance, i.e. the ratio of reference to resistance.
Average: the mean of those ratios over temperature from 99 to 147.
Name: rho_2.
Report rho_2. 0.94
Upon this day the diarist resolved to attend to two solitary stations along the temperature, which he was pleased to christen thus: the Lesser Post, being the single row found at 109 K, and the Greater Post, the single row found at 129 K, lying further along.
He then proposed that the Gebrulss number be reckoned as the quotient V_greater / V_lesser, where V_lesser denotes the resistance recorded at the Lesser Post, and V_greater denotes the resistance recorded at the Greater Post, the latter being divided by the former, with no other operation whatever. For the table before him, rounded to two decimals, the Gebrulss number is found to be 1.12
